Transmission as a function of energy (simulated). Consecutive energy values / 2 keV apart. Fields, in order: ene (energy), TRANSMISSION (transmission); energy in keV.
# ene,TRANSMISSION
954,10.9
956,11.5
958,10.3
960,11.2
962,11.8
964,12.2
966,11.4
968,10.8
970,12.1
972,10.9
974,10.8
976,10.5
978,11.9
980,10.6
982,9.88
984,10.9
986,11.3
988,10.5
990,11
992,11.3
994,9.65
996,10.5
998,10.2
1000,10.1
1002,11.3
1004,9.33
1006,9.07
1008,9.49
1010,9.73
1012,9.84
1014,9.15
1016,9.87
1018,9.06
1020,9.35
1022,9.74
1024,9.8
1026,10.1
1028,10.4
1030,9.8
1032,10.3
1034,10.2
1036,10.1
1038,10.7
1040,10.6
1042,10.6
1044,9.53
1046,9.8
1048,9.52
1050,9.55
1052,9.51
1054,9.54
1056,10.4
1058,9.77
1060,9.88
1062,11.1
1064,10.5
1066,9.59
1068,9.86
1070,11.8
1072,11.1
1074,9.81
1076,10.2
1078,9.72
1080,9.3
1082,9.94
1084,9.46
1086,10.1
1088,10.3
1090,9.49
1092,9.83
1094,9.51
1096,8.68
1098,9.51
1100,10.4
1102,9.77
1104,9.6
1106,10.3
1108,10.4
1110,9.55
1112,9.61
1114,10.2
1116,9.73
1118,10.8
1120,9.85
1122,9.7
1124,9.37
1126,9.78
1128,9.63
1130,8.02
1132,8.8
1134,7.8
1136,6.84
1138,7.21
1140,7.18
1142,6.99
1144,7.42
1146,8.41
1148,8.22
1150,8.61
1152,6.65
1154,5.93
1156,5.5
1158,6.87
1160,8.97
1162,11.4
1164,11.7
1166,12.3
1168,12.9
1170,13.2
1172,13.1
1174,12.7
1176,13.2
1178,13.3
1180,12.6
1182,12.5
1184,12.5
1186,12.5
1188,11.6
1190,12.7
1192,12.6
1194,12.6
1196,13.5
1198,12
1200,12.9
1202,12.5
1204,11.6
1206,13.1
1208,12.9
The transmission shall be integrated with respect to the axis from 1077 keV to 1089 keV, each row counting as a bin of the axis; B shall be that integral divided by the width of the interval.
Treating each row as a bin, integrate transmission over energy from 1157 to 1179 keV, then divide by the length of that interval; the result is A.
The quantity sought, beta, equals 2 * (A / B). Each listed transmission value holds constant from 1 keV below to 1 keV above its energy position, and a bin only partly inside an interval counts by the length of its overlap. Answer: 2.40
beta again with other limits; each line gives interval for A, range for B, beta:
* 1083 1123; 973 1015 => 1.90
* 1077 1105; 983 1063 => 1.92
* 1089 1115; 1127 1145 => 2.51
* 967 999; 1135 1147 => 2.94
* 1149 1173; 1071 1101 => 1.99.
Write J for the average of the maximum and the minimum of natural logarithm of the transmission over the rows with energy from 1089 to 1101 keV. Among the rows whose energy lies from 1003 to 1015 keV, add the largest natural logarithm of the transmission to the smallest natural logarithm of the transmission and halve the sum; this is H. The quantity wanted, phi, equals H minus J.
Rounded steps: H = 2.25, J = 2.25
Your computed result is 0.0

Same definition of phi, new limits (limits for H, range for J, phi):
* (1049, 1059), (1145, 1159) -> 0.4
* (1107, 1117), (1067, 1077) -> -0.1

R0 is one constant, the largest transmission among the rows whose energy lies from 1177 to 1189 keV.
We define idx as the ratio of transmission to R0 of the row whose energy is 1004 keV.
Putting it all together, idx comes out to 0.70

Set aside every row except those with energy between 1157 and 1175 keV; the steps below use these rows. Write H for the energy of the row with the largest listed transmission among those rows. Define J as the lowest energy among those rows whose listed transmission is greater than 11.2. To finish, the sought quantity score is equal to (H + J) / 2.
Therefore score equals 1166 keV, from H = 1170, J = 1162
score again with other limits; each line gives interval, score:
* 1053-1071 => 1070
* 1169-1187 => 1174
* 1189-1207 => 1193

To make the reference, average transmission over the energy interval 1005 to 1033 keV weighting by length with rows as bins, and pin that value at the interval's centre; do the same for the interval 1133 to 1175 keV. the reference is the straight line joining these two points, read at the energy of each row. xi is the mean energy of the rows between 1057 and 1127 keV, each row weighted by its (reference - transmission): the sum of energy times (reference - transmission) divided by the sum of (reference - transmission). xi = 1090.2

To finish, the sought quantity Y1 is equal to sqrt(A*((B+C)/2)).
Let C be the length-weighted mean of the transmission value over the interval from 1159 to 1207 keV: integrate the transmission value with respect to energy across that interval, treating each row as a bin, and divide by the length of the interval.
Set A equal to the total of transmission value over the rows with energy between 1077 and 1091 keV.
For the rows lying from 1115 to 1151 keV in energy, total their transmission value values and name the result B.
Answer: 75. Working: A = 68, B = 154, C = 12.4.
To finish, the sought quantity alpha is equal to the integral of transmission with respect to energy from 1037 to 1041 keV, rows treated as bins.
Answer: 43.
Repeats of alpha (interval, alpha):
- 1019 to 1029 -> 99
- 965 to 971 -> 69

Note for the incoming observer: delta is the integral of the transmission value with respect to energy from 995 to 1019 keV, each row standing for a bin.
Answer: 235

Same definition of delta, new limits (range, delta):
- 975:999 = 256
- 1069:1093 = 242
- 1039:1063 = 240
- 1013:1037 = 236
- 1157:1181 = 284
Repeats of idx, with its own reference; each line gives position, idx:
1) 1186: 0.94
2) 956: 0.86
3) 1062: 0.83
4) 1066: 0.72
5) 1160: 0.67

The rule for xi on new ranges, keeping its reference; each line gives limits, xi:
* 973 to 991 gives 982.1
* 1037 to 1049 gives 1040.3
